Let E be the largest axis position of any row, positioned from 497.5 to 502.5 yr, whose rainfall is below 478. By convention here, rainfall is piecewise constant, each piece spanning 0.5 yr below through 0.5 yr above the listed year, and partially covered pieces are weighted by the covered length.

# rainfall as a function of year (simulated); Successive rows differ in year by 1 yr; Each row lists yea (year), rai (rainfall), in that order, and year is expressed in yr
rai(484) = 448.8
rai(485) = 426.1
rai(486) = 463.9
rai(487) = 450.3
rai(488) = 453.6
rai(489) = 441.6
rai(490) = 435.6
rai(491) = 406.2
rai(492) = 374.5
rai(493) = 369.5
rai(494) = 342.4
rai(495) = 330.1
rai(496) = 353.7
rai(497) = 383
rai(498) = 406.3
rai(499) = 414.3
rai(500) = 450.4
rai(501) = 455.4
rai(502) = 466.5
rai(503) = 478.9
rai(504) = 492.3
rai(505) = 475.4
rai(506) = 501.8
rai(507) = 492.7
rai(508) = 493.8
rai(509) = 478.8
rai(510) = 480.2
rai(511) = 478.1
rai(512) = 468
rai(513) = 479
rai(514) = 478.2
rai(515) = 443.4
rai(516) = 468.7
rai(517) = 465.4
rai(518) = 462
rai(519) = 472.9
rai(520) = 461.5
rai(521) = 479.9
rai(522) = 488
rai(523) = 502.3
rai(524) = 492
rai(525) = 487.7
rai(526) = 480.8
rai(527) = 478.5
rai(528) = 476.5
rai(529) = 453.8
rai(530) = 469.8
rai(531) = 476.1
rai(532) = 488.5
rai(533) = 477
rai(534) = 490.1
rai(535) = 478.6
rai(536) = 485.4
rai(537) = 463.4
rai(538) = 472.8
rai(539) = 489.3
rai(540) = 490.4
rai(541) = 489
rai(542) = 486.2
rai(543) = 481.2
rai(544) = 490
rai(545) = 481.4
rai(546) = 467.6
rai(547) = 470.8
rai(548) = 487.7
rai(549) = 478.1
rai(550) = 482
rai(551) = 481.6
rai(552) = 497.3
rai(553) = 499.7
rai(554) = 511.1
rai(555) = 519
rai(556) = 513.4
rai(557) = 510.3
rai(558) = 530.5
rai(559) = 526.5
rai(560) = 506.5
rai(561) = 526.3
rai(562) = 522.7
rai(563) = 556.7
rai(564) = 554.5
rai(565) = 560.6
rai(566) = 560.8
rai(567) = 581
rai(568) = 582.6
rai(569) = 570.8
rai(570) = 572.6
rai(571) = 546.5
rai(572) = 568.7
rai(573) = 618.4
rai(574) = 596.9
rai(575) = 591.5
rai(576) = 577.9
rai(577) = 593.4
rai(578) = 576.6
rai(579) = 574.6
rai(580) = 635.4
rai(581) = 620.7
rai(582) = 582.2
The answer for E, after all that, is 502 yr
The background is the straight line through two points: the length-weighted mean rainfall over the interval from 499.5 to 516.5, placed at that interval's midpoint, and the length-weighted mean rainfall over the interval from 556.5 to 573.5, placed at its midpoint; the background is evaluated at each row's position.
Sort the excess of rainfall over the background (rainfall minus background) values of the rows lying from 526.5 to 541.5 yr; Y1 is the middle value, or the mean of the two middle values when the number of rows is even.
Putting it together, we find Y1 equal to -30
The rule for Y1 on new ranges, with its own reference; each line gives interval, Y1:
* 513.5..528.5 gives -18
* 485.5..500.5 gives -49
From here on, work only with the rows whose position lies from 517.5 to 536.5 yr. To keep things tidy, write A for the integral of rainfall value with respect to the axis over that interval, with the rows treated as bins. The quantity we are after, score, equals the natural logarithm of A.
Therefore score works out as 9.1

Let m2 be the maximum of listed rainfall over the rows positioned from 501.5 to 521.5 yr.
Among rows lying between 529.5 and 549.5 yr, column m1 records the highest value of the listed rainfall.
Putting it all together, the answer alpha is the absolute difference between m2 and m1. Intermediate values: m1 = 490.4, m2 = 501.8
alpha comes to 11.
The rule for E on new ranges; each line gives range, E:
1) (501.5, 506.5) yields 505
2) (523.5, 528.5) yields 528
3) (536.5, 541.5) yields 538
